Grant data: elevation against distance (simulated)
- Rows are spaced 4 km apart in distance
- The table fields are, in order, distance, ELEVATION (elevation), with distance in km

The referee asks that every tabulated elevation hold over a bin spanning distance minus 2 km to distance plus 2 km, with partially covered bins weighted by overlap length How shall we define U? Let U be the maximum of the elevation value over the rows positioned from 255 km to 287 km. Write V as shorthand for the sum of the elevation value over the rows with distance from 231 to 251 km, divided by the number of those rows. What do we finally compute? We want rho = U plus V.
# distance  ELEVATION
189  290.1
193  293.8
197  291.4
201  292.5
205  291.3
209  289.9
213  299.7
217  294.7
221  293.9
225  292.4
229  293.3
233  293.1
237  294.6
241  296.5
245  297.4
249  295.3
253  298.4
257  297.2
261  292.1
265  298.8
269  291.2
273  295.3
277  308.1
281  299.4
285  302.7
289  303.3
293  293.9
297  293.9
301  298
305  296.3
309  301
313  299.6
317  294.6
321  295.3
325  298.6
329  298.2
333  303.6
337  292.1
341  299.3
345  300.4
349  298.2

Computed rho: 603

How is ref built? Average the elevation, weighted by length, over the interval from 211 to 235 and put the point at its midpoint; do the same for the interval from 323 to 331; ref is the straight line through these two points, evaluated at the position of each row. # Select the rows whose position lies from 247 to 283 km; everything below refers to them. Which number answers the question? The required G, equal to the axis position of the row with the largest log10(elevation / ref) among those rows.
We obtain 277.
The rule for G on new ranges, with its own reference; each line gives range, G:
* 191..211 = 193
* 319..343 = 333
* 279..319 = 289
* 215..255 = 253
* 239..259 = 253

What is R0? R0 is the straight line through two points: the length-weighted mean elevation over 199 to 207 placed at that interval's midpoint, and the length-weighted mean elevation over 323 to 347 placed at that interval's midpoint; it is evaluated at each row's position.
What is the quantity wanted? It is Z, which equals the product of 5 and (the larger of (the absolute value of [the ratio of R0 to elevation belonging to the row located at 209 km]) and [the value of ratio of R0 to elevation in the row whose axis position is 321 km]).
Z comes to 5.05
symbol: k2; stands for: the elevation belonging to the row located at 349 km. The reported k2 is 298.2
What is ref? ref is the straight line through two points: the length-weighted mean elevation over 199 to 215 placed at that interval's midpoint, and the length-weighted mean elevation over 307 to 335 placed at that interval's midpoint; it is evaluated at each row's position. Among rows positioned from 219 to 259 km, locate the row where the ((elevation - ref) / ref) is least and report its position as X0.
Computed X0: 225 km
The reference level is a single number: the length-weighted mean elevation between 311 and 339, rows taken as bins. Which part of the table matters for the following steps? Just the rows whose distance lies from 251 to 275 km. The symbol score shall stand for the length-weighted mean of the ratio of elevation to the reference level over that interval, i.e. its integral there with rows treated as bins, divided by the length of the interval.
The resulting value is 0.99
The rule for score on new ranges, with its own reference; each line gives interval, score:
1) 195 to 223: 0.99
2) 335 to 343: 0.99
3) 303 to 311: 1.00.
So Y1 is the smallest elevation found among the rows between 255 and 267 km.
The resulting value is 292.1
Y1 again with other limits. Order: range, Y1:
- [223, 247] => 292.4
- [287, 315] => 293.9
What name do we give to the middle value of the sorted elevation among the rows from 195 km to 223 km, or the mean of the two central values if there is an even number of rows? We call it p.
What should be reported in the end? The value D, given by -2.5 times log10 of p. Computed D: -6.17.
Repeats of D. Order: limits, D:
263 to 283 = -6.19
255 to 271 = -6.17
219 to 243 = -6.17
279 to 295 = -6.20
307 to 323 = -6.18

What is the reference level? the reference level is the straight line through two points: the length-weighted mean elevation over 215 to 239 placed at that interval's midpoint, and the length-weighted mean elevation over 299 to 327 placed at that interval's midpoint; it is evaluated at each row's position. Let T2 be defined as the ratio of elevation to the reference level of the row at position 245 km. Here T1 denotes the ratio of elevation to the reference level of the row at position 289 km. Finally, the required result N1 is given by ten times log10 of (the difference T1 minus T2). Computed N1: -18.9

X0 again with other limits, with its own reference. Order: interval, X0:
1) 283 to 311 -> 297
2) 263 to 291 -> 269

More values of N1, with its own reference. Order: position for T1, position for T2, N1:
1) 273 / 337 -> -16.9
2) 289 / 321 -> -15.0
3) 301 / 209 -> -18.8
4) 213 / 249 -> -16.8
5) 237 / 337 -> -16.2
